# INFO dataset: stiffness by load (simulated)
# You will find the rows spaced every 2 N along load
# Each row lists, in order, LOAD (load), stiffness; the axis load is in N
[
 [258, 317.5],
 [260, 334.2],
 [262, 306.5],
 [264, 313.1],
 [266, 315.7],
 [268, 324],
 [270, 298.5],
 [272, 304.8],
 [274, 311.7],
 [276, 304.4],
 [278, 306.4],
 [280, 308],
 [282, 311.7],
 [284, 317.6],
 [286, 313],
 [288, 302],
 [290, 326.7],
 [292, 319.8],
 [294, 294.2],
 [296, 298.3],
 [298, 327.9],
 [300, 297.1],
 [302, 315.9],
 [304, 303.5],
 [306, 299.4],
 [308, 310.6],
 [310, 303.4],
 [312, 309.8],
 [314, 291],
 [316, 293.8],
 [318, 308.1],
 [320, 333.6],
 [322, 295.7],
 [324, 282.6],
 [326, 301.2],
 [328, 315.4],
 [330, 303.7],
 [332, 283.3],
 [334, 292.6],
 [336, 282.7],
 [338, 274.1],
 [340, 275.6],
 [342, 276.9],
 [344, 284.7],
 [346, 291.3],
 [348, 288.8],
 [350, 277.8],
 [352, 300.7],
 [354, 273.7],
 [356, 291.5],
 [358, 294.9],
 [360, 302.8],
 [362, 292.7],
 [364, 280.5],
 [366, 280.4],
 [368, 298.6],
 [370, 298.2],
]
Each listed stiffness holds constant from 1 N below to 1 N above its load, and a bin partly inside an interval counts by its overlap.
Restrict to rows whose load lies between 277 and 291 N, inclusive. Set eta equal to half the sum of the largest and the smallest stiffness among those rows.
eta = 314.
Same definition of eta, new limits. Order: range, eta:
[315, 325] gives 308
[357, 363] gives 298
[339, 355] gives 287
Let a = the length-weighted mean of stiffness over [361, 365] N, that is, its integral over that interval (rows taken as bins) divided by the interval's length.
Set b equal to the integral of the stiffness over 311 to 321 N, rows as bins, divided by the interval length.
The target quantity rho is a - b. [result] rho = -21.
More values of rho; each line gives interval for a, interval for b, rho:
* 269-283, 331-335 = 19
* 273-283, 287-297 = 0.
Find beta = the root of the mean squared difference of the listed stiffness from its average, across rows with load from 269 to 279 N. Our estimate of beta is 4.2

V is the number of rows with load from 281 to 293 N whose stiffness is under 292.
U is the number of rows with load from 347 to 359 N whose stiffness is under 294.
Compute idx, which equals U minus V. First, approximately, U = 4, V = 0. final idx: 4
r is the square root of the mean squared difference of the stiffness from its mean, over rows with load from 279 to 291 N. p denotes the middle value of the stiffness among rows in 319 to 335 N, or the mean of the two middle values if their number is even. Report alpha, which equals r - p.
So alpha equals -291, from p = 298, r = 7.7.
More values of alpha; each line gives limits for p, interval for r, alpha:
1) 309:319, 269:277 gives -299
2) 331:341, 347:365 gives -273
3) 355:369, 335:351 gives -287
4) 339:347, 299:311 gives -274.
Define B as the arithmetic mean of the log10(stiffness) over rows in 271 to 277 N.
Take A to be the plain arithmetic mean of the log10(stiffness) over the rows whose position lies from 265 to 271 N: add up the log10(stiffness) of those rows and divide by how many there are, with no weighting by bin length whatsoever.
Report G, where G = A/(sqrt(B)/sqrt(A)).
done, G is 2.50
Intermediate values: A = 2.495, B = 2.487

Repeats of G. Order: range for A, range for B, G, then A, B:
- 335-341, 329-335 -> 2.43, 2.443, 2.467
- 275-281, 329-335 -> 2.50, 2.486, 2.467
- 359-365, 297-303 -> 2.45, 2.465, 2.496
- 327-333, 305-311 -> 2.48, 2.478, 2.483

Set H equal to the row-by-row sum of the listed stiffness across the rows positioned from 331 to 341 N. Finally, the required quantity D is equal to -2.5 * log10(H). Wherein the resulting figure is -7.87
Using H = 1408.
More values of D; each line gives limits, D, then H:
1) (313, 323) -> -7.96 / 1522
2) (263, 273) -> -7.98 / 1556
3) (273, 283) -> -7.97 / 1542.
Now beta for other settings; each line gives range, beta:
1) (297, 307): 11.6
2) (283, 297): 11.3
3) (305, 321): 12.4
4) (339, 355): 8.8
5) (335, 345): 4.1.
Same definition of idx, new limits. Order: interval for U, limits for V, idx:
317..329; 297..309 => 1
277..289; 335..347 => -6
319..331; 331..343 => -4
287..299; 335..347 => -6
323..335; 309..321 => 2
